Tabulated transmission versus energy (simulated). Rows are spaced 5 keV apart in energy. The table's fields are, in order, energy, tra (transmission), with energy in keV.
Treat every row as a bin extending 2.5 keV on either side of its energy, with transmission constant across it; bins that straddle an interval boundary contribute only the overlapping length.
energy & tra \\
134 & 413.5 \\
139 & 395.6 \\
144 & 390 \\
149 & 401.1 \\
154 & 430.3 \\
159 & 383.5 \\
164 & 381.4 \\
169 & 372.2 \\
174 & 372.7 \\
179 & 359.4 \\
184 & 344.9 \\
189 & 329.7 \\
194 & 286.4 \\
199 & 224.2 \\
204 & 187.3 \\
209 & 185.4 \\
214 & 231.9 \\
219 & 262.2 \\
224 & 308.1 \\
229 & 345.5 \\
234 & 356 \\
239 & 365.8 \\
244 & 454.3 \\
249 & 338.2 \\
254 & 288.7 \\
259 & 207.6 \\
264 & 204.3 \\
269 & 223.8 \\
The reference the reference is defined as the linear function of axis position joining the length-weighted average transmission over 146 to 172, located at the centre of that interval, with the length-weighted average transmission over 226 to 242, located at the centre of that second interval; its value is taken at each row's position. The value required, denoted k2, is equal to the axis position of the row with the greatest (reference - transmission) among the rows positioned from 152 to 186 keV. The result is 184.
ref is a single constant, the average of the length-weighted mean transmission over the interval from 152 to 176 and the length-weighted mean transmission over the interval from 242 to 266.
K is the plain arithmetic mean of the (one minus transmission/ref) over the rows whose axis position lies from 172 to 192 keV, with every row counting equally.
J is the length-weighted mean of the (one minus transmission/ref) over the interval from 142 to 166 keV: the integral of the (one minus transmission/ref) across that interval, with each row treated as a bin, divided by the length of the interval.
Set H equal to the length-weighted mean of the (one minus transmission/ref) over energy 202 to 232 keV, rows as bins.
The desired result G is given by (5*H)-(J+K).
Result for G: 1.4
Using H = 0.25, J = -0.2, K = -0.03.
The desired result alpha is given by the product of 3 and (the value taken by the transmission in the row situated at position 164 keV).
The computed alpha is 1144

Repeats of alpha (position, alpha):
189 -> 989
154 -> 1291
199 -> 673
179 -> 1078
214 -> 696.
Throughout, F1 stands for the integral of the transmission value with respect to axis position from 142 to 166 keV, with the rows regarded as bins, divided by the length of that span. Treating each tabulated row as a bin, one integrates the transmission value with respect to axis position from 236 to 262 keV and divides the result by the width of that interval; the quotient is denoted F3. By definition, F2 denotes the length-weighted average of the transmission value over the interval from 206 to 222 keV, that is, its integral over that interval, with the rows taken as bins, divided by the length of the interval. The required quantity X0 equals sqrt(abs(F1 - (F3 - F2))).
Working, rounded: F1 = 398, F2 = 228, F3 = 329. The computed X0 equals 17.2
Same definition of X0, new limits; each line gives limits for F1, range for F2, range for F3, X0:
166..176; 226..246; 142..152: 18.8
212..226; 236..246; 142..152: 16.6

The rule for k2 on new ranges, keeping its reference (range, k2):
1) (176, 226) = 204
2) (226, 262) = 259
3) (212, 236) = 214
